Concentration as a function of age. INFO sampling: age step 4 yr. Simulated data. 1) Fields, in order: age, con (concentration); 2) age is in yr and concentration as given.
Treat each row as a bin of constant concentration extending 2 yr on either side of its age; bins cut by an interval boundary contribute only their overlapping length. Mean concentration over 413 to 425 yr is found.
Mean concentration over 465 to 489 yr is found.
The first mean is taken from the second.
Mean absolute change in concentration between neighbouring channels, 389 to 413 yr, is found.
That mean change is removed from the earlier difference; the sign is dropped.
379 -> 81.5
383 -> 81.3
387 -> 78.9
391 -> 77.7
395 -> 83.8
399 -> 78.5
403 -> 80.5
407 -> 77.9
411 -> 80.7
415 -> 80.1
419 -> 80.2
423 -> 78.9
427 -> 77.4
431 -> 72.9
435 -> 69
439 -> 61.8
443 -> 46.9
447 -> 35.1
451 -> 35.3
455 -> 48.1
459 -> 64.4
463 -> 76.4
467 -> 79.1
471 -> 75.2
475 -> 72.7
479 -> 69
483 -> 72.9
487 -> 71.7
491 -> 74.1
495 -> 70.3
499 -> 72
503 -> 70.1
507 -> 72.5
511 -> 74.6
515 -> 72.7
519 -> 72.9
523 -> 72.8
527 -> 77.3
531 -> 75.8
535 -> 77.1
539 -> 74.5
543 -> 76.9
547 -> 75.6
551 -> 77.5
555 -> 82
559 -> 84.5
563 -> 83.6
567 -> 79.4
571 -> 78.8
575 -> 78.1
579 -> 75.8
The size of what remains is 10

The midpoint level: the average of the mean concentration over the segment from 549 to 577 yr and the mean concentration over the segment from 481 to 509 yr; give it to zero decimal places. 76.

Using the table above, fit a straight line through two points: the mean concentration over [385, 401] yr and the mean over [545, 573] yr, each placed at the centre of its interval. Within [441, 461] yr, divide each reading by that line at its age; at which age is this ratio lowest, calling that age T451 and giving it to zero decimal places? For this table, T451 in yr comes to 447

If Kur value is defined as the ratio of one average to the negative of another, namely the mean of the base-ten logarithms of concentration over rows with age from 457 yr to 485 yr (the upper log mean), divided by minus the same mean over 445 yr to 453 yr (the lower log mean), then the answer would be -1.204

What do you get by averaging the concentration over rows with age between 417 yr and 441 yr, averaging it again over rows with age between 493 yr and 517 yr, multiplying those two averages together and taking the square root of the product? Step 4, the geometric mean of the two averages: 72.7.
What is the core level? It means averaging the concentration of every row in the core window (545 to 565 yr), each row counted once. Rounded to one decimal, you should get 80.6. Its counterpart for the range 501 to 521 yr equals 72.6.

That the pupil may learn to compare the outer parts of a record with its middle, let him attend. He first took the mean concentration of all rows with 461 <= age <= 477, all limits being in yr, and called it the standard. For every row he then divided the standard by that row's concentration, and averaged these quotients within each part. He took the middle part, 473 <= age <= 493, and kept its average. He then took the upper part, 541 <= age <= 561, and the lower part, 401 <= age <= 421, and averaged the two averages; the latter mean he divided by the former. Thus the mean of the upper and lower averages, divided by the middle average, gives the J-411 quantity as 0.91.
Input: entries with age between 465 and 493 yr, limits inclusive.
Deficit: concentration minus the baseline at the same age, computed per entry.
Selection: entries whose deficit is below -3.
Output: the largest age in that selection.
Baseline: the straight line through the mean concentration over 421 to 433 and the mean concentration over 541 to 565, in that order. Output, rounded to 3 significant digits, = 491 yr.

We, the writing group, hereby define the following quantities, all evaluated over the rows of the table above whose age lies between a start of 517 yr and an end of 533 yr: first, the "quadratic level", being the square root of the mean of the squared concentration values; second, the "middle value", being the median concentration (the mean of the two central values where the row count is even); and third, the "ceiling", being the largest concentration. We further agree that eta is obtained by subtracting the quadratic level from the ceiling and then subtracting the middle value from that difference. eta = -71.8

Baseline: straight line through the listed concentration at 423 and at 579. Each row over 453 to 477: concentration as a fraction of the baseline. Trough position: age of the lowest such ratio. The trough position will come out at 455 yr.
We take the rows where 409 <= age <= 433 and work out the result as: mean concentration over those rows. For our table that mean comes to 78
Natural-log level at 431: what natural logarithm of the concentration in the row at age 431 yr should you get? 4.29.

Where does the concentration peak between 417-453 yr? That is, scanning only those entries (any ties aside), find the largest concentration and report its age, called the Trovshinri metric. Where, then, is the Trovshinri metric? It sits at 419 yr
